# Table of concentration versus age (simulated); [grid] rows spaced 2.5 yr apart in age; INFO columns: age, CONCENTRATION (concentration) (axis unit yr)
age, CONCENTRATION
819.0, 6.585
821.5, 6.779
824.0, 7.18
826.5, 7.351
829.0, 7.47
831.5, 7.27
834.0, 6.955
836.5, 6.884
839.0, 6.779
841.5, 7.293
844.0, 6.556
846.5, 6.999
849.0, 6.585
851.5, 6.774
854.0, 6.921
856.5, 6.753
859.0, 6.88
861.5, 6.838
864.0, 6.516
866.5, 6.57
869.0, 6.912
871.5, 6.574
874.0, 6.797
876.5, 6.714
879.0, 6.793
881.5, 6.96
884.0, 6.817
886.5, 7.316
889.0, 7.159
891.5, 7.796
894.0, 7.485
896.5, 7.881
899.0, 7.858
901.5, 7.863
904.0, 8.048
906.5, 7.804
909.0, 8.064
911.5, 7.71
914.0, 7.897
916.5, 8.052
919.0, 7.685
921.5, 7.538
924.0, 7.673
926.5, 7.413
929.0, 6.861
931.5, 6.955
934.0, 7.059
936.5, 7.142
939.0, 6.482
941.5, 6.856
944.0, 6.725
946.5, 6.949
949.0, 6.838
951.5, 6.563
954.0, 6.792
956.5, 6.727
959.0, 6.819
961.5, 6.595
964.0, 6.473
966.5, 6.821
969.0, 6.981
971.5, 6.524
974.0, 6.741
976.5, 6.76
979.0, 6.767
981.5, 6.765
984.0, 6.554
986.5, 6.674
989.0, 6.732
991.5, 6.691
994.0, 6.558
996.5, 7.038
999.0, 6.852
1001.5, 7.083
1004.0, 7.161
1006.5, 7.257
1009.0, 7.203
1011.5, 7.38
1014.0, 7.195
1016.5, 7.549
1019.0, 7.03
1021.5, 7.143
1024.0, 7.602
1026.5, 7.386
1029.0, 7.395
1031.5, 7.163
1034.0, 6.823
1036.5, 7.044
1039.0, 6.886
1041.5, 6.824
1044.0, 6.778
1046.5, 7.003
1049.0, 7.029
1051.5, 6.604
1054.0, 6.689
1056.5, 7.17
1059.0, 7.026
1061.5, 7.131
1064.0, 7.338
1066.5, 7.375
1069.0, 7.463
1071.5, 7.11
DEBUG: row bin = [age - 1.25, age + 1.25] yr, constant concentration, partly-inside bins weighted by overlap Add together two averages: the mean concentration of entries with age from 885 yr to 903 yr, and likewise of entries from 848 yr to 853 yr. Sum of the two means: 14.3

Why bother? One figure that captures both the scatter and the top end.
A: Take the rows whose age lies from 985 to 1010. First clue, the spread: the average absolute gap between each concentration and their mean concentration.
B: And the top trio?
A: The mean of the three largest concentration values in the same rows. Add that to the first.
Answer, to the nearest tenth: 7.4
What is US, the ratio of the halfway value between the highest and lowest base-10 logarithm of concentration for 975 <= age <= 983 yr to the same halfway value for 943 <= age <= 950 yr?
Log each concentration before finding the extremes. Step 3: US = 0.99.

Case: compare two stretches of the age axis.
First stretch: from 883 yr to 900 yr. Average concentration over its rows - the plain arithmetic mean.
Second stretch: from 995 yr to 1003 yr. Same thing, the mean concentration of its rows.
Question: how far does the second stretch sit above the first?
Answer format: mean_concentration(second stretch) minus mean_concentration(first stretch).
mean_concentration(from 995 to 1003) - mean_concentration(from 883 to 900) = -0.5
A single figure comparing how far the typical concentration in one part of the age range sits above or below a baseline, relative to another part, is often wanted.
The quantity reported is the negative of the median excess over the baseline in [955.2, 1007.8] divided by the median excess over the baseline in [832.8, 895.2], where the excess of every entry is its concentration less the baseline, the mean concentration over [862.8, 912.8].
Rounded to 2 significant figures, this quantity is -1.2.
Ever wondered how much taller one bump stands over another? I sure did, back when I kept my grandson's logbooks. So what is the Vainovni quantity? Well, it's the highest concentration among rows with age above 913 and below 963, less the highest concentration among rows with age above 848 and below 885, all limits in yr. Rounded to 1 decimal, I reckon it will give 1.1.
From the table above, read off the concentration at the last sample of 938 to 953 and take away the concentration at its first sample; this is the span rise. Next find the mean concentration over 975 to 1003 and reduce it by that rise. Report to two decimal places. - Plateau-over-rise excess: 6.69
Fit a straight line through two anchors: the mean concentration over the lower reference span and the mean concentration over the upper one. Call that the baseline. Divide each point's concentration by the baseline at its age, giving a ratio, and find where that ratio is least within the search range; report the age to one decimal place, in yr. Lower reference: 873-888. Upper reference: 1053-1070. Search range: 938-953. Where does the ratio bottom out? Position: 939.0 yr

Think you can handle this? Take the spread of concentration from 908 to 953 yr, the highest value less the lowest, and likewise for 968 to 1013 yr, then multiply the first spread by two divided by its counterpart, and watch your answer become 3.7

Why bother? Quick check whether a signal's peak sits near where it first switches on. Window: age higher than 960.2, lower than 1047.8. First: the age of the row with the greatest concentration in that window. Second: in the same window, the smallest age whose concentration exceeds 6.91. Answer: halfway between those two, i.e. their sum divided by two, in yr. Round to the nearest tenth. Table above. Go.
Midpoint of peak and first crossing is 996.5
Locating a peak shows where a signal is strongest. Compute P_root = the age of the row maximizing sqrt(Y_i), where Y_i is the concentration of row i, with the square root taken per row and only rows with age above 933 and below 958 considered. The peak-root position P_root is 936.5 yr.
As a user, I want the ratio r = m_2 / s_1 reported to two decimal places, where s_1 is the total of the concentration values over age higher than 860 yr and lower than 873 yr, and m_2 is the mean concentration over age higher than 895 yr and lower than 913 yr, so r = 0.24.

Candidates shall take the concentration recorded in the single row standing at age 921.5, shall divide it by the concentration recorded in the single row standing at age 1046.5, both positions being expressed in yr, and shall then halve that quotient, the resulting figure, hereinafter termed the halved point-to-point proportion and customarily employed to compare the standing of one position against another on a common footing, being 0.538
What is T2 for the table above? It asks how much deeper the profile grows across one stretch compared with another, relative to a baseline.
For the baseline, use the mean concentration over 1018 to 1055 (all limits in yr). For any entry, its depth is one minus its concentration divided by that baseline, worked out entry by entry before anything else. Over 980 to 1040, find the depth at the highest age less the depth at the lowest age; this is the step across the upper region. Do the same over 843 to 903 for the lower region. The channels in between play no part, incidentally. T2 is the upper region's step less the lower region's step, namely 0.17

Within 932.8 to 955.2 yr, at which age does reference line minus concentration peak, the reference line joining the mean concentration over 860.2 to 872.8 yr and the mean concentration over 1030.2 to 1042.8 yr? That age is 939.0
